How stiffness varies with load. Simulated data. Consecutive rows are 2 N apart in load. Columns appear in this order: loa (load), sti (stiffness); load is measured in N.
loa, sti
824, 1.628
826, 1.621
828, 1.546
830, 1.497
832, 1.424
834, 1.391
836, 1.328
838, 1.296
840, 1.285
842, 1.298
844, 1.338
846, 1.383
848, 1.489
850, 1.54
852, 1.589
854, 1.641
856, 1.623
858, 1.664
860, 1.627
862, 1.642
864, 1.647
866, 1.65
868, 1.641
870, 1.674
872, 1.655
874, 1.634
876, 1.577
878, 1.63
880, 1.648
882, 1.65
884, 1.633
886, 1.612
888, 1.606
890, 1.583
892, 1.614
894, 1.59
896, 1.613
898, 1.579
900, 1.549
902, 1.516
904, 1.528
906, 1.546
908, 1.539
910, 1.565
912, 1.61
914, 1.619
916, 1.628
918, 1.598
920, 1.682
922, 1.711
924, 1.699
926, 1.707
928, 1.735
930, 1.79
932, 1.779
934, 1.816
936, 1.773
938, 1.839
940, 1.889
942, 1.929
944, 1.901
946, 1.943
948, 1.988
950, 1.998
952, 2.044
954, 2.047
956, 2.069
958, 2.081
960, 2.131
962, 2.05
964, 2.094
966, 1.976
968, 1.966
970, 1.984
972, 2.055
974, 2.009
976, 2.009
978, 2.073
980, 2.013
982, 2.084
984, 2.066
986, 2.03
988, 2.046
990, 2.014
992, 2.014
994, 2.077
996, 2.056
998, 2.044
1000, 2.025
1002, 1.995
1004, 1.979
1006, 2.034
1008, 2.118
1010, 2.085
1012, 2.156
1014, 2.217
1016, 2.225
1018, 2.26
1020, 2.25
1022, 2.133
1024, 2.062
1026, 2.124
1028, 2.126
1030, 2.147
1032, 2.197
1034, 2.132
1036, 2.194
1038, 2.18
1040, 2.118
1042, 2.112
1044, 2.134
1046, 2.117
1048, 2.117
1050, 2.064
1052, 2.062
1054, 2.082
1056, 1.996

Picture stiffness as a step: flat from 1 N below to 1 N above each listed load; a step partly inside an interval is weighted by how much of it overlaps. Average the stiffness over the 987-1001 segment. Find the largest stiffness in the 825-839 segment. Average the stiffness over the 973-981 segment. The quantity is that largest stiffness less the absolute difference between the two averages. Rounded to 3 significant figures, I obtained 1.61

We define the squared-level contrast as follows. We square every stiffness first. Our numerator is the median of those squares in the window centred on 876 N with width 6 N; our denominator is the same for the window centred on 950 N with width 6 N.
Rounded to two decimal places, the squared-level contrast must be 0.67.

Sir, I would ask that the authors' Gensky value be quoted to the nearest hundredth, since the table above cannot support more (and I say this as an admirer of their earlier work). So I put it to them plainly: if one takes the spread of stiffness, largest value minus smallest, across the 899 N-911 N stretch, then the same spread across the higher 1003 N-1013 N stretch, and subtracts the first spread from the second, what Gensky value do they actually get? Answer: 0.13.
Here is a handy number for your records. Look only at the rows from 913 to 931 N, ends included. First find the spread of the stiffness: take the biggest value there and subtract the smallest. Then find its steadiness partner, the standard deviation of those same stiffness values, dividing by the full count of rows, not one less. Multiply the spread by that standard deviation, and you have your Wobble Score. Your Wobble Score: 0.011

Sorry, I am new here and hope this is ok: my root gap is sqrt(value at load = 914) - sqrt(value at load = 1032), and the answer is -0.21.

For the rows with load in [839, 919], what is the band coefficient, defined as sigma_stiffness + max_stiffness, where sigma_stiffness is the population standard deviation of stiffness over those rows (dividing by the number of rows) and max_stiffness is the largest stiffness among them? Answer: 1.8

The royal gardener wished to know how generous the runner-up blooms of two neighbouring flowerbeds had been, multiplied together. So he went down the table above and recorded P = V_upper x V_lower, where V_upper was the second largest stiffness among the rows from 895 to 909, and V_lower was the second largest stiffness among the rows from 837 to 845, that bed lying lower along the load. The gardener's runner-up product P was 2.0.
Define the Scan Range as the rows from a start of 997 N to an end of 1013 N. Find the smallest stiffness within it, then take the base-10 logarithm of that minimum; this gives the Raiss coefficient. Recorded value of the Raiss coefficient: 0.30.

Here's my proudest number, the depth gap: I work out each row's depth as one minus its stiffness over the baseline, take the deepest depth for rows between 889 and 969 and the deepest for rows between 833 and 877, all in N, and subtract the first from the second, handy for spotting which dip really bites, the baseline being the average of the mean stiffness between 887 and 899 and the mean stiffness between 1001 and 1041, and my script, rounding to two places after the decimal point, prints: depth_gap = 0.12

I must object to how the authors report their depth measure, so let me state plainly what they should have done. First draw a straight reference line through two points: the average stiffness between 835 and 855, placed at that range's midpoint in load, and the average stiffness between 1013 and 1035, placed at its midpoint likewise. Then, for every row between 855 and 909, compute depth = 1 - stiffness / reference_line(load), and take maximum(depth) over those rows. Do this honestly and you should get 0.086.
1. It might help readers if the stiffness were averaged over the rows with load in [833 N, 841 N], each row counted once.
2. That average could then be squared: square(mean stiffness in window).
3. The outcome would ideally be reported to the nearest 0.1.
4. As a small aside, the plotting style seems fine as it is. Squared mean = 1.8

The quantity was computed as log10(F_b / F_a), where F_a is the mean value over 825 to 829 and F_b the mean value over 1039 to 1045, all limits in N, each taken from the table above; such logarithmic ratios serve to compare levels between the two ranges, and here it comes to 0.13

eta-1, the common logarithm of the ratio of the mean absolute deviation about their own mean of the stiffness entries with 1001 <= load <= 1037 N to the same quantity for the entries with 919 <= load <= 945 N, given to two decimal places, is -0.03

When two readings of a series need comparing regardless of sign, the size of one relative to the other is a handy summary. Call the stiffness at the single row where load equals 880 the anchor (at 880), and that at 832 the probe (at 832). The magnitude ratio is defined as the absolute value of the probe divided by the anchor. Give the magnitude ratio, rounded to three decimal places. 0.864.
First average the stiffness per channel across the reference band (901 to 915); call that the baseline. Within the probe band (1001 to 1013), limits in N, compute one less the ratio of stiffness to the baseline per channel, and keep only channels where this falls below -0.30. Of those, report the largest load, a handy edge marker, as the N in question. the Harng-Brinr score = 1012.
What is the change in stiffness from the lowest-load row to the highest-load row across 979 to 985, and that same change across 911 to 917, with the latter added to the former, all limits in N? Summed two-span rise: 0.07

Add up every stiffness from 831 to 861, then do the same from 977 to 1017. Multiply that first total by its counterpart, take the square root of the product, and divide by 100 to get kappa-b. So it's 0.301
